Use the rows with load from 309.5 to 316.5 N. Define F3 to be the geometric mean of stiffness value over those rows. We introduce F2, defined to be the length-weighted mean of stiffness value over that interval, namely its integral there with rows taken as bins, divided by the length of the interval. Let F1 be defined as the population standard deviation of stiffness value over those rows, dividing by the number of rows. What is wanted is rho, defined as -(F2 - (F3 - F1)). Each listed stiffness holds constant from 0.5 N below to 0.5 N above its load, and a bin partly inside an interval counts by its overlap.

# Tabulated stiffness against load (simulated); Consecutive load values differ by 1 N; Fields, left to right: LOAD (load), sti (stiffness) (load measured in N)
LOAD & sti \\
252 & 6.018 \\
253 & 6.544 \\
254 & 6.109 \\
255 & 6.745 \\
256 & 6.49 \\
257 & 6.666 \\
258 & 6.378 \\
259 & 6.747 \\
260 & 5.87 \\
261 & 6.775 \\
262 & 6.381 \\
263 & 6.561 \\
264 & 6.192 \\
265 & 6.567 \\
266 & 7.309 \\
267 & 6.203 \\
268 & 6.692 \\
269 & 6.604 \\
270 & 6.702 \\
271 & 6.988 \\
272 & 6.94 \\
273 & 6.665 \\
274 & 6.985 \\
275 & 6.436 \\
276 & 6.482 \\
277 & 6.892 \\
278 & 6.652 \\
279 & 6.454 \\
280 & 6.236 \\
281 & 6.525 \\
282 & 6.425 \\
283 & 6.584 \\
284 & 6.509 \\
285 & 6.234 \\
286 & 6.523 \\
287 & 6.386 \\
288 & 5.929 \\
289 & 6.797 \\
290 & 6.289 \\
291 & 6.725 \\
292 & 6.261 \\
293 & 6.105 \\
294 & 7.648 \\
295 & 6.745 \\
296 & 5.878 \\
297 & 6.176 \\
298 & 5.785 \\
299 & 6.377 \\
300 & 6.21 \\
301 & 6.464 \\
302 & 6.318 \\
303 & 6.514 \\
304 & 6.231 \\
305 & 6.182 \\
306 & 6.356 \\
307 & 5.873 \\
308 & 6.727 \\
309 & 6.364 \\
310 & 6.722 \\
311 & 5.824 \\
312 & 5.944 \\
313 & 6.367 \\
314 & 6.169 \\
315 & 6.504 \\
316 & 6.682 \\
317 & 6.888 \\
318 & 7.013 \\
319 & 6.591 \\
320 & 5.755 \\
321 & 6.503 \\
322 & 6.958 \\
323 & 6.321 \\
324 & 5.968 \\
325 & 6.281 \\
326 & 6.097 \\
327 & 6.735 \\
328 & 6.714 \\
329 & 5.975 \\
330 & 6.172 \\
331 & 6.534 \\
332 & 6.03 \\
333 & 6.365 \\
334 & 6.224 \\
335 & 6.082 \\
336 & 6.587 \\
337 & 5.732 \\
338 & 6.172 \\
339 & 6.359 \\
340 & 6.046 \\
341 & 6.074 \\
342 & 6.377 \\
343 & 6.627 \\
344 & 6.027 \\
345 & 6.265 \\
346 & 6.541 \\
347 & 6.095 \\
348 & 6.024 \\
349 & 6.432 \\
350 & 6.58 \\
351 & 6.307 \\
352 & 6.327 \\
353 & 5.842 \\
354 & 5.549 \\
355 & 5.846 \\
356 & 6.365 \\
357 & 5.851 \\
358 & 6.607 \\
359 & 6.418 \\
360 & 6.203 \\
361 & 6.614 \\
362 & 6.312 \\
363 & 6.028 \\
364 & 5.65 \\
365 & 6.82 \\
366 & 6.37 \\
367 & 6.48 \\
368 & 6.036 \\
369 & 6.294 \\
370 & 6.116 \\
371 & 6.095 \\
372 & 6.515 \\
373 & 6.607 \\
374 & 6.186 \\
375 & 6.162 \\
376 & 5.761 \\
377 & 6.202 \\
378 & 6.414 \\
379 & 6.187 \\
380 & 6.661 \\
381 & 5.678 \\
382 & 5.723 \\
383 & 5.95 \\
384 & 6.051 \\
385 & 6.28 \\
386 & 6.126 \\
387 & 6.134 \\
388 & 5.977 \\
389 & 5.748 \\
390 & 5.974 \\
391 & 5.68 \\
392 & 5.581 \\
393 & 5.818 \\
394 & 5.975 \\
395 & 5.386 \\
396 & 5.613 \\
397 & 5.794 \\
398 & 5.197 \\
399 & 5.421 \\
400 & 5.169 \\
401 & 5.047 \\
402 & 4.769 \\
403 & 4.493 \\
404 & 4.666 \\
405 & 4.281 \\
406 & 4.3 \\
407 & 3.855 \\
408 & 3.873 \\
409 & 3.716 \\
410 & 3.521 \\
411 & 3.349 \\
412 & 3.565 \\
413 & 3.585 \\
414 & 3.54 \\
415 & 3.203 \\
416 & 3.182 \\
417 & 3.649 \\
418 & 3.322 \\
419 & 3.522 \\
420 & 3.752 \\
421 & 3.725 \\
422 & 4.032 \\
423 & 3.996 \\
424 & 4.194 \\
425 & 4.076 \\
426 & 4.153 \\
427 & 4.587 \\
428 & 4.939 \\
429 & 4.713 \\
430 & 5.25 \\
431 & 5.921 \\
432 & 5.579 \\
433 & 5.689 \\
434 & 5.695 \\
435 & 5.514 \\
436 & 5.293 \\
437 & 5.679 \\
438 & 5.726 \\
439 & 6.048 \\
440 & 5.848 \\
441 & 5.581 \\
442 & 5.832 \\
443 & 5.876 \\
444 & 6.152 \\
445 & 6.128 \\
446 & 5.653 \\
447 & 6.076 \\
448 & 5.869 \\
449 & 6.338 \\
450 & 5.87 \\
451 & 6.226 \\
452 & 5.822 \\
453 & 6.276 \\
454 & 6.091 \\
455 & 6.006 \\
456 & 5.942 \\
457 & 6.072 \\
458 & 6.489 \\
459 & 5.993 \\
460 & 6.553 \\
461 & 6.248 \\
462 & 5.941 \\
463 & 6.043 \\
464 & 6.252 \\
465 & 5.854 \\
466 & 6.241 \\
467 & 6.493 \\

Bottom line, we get -0.33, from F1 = 0.32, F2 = 6.3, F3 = 6.31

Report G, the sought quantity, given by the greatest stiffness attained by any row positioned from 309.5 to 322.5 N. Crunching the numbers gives 7.013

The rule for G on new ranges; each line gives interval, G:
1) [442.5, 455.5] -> 6.338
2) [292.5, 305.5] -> 7.648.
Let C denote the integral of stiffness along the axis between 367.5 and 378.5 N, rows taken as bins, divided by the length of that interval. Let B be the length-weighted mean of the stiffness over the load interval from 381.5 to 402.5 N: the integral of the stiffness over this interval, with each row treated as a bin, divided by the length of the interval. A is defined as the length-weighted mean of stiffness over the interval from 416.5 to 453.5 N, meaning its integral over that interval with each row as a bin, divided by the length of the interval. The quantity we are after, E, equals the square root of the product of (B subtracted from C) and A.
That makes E 1.7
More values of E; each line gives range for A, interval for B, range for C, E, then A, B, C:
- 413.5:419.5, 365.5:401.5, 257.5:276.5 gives 1.5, 3.4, 6.0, 6.6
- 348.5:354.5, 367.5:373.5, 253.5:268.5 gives 1.2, 6.2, 6.3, 6.5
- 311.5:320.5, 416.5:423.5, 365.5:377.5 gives 4.0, 6.4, 3.7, 6.2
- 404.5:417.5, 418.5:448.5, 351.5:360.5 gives 1.9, 3.7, 5.2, 6.1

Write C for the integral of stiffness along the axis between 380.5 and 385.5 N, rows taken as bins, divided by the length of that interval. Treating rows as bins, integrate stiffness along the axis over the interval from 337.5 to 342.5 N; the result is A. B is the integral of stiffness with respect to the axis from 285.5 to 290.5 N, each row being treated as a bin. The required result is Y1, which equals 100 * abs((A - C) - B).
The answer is 683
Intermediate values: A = 31.0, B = 31.9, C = 5.9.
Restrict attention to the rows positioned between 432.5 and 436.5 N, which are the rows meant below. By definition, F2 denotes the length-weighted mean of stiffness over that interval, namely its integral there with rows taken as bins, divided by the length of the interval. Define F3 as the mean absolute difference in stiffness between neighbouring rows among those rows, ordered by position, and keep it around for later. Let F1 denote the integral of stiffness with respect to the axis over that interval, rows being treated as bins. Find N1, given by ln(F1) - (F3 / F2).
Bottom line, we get 3.08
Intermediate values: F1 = 22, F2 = 5.5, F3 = 0.14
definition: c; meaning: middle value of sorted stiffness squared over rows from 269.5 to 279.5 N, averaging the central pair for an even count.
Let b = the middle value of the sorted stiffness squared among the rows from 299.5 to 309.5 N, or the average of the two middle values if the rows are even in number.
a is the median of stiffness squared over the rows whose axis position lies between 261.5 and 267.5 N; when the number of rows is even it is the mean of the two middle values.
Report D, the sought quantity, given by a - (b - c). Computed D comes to 46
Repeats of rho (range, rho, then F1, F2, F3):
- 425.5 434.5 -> -0.60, 0.57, 5.2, 5.14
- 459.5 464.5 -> -0.21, 0.21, 6.2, 6.20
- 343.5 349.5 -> -0.20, 0.20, 6.2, 6.23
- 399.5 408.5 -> -0.46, 0.44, 4.5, 4.47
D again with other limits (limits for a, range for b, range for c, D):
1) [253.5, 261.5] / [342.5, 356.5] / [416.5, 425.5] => 18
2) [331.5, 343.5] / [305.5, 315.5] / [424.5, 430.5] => 20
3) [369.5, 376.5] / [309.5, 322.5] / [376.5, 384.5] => 33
